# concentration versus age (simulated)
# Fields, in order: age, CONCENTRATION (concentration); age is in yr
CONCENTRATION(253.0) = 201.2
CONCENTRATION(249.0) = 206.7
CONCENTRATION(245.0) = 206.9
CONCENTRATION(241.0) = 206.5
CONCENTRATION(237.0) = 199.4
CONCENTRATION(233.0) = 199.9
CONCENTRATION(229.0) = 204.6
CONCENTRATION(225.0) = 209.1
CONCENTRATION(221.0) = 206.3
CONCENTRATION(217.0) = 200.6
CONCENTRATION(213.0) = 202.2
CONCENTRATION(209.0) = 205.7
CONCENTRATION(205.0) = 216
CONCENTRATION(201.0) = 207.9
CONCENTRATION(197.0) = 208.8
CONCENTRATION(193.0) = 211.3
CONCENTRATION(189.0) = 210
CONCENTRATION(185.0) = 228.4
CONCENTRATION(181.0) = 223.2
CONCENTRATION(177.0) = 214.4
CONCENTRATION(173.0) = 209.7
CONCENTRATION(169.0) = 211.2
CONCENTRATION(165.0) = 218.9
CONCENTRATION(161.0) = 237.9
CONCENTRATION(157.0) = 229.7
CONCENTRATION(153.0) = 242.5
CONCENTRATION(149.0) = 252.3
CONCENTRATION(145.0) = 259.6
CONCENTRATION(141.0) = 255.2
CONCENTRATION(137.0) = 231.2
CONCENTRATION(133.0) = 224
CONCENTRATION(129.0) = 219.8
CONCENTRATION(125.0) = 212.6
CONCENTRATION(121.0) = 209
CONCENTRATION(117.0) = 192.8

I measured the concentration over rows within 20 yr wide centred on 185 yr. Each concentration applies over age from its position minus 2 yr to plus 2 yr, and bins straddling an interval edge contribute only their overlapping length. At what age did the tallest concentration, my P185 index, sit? 185.0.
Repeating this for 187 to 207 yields 205.0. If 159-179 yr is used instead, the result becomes 161.0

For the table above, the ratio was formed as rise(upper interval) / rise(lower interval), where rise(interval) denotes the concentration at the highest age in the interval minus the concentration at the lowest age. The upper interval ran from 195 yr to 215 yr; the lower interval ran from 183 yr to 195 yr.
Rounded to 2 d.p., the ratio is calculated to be 0.39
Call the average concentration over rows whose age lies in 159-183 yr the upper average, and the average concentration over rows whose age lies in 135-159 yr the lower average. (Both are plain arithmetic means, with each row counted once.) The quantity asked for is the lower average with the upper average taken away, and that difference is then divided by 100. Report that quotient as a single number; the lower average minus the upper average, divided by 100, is 0.26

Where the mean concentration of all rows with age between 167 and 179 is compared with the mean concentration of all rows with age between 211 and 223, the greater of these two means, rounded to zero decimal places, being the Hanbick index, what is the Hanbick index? 212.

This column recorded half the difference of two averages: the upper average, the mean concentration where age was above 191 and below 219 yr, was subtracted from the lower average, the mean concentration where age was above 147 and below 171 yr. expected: 12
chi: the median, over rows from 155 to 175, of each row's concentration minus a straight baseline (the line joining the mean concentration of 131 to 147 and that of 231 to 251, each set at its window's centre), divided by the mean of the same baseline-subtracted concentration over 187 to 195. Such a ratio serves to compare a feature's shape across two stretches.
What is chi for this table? 1.13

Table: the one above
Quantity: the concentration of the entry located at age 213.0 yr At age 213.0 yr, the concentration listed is 202.2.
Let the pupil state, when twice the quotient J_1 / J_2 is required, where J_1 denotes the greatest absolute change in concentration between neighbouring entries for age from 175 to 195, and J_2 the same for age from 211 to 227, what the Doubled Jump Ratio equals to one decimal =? 6.5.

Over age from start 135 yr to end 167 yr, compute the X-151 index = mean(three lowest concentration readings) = 227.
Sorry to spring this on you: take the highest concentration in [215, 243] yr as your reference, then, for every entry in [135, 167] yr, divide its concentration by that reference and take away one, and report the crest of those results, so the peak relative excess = 0.24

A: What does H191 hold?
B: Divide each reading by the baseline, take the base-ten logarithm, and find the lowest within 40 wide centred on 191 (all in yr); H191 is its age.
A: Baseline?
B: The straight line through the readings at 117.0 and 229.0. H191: 209.0 yr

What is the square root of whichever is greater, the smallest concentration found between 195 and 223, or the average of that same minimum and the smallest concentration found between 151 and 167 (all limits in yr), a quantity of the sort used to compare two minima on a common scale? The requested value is 14.5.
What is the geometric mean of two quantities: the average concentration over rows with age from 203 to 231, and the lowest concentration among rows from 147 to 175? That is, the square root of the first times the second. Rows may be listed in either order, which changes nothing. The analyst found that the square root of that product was 208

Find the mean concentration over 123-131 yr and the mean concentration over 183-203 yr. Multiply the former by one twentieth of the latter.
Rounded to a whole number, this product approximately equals 2306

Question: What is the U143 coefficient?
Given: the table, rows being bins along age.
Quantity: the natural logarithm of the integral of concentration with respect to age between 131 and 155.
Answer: 8.68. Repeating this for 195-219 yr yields 8.51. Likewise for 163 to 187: 8.56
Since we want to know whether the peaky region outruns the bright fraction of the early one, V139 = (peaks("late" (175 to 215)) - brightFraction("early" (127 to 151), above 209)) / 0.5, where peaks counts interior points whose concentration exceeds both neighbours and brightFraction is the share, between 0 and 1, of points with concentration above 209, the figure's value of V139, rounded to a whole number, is 4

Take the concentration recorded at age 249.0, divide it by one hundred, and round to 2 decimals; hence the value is 2.07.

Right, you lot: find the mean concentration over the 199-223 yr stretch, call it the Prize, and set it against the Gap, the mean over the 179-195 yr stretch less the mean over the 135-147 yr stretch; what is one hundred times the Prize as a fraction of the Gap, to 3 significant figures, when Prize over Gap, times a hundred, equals -678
